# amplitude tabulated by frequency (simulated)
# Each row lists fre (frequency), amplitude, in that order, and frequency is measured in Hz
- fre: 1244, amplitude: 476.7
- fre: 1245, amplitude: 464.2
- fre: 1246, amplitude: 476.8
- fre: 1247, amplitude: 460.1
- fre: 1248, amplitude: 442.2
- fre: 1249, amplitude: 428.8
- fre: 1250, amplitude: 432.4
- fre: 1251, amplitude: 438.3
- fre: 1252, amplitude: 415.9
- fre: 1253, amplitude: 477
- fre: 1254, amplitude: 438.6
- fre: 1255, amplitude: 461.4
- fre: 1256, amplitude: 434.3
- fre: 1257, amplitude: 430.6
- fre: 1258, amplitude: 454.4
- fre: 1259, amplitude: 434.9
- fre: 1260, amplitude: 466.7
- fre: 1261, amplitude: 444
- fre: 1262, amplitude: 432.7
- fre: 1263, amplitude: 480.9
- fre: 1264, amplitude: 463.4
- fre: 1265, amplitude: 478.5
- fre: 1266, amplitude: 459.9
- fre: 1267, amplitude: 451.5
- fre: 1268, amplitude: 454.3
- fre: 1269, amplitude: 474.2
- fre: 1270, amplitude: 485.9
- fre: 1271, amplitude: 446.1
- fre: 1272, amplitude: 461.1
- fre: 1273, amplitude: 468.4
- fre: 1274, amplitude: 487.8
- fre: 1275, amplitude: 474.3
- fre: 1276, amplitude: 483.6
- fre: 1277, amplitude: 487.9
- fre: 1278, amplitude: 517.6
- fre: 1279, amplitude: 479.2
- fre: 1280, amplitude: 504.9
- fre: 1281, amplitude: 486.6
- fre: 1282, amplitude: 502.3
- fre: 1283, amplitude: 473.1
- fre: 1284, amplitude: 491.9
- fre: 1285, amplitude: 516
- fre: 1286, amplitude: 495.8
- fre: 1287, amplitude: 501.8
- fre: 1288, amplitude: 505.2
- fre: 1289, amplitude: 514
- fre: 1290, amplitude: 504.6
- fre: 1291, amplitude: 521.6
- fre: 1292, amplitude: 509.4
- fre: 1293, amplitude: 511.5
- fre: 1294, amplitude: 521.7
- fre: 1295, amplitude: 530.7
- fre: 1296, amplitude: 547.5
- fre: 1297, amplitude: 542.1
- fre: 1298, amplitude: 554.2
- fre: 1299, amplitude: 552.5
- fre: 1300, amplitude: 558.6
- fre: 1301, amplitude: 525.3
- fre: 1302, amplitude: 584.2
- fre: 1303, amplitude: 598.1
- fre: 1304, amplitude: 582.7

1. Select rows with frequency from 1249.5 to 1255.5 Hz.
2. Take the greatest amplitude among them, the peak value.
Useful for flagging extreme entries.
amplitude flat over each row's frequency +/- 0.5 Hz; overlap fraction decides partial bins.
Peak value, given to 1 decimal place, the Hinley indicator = 477.0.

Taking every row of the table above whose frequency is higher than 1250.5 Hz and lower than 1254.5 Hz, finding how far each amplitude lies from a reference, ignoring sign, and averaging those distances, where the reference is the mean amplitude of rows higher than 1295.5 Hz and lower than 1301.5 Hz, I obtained 104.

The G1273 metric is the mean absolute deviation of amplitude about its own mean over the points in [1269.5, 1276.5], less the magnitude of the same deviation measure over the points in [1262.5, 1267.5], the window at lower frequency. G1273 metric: 2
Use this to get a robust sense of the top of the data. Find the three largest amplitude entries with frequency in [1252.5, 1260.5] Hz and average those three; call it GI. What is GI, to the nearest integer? 468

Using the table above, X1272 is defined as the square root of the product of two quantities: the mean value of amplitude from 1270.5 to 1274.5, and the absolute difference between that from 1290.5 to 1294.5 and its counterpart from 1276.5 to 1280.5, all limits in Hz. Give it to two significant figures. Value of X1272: 93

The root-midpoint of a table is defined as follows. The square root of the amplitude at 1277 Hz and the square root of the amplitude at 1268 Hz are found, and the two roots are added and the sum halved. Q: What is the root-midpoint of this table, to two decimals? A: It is 21.70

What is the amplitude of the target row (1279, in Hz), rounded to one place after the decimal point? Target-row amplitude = 479.2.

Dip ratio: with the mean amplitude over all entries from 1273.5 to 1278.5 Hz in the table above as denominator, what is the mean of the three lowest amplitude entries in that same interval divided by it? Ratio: 0.9830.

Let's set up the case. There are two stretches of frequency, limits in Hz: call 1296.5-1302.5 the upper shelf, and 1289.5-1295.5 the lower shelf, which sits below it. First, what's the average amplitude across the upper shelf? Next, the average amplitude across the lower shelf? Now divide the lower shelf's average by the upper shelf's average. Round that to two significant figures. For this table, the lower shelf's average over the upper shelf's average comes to 0.93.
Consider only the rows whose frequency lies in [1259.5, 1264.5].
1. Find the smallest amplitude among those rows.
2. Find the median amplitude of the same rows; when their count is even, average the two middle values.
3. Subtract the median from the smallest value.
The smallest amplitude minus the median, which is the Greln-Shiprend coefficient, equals -31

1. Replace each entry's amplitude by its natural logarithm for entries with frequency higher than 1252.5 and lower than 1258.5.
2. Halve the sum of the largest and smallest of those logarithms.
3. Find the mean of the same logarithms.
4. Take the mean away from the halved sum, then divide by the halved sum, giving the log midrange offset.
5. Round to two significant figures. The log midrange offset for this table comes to 0.0015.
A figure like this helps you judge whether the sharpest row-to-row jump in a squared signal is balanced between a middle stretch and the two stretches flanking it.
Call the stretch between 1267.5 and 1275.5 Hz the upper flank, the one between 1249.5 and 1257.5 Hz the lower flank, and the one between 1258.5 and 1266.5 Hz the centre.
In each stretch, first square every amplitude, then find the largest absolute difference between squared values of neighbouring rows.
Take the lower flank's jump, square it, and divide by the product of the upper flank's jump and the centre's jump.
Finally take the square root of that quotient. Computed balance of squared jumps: 1.3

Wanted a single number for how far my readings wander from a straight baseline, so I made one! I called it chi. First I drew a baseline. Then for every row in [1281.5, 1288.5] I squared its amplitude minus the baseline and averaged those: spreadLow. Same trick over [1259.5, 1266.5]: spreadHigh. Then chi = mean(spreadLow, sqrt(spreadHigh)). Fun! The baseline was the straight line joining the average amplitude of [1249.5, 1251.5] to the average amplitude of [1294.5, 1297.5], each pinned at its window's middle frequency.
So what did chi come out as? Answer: 212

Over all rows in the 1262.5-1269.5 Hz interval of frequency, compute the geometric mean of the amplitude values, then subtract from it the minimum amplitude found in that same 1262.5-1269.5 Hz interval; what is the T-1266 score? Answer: 14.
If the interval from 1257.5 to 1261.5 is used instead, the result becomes 15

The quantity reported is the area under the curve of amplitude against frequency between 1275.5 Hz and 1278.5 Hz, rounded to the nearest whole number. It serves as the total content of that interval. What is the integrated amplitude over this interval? 1489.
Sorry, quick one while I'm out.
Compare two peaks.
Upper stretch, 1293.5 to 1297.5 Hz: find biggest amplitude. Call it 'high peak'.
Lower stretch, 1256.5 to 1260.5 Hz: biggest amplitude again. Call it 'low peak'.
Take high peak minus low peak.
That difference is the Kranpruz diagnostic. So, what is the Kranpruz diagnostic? 81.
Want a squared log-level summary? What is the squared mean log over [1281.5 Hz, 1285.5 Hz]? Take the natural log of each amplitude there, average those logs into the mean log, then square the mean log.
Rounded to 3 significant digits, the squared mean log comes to 38.5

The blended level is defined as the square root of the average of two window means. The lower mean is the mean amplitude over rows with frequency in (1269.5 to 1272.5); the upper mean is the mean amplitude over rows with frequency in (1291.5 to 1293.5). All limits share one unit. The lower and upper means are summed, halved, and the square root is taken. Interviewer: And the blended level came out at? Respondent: 22.1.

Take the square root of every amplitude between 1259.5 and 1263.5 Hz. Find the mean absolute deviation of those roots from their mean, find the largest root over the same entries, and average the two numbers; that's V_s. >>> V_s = 11.2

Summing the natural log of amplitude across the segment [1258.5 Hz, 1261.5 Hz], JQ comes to 18.3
